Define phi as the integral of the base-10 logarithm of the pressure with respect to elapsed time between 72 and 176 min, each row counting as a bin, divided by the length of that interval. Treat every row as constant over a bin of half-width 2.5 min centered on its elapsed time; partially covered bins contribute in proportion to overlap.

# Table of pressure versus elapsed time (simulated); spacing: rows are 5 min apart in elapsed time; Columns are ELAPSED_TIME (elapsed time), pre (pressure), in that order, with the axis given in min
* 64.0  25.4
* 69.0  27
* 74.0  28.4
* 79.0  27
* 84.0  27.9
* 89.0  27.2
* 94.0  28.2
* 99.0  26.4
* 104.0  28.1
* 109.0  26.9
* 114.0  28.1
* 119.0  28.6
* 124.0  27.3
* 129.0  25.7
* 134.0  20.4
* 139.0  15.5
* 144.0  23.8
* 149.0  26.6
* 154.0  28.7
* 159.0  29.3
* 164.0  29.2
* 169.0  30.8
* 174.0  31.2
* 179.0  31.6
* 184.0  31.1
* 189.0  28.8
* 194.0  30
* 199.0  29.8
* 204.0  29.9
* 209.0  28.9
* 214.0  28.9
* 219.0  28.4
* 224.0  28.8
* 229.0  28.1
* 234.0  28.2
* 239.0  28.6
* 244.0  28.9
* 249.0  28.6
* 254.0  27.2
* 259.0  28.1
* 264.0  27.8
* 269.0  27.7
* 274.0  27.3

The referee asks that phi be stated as 1.425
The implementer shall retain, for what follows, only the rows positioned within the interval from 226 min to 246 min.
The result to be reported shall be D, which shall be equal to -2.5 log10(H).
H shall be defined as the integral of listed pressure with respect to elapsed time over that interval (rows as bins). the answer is -6.9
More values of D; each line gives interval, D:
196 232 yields -7.5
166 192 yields -7.3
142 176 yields -7.5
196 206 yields -6.2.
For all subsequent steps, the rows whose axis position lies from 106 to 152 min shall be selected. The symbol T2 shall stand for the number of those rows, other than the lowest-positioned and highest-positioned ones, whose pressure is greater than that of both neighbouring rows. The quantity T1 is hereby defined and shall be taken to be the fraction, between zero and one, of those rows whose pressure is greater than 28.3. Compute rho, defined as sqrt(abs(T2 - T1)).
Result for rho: 0.9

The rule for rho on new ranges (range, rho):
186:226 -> 1.0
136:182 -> 0.6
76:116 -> 1.7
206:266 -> 1.6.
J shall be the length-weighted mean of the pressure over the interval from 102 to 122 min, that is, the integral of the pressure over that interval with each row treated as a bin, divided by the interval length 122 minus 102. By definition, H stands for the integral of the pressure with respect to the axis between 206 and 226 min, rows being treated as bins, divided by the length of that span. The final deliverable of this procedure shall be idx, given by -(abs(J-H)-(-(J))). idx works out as -28.8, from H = 28.8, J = 27.9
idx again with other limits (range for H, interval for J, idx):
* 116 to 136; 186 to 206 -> -33.6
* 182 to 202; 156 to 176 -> -30.2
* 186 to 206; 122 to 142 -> -29.7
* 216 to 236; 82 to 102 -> -28.4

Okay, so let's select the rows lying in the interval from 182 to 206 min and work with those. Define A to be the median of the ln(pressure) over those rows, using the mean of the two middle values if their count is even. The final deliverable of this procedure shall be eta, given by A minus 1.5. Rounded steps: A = 3.40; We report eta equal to 1.90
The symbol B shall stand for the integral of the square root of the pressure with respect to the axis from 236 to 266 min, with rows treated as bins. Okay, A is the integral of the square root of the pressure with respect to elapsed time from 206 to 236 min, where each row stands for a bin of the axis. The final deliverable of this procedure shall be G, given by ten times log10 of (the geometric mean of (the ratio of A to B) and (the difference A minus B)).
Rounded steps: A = 160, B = 159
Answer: 0.1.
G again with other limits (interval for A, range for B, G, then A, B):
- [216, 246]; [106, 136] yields 4.2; 160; 154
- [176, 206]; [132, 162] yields 6.5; 165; 147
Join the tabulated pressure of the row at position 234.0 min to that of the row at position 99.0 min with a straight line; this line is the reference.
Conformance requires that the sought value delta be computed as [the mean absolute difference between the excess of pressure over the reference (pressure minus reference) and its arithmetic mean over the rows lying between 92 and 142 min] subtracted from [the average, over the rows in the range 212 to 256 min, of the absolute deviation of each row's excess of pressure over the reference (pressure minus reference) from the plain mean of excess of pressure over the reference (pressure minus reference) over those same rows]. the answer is -3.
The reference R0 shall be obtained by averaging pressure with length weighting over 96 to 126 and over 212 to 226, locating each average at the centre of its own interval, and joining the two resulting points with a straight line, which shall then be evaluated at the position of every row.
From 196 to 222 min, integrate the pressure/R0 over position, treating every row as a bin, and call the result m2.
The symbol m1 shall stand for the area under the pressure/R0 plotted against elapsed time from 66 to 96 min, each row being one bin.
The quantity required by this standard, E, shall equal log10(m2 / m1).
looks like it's -0.06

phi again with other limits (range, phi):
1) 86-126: 1.441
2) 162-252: 1.468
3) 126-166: 1.387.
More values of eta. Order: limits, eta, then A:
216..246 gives 1.85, 3.35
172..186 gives 1.94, 3.44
